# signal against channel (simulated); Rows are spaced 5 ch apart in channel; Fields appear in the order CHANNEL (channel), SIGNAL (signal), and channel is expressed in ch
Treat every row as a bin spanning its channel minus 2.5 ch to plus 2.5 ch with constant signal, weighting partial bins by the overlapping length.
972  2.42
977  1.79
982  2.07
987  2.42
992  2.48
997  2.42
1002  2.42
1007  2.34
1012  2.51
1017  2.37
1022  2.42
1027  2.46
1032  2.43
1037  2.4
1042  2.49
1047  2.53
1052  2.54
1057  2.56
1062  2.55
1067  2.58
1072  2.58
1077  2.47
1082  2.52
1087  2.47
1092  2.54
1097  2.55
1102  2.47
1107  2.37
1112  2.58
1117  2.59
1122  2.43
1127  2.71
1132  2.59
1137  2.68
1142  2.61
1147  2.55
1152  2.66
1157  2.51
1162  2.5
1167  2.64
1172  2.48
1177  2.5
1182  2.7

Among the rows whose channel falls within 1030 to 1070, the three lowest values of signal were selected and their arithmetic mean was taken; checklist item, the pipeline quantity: 2.44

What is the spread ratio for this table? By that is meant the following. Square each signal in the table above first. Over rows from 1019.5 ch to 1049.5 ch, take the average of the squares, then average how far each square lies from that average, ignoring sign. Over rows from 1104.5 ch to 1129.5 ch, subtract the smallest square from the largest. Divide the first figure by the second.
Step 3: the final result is 0.11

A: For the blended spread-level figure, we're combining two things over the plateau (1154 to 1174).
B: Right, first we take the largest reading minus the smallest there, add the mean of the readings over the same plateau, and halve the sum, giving 1.35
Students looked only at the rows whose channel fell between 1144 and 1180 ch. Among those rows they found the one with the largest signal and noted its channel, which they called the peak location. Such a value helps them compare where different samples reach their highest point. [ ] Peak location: 1152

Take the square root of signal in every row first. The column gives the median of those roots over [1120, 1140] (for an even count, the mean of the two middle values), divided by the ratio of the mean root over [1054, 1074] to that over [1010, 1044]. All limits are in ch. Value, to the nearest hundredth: 1.58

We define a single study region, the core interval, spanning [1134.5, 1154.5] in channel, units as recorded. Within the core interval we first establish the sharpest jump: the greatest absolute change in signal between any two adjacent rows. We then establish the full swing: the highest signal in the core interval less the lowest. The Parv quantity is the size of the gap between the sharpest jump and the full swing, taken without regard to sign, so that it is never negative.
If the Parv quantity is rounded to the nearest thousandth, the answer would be 0.020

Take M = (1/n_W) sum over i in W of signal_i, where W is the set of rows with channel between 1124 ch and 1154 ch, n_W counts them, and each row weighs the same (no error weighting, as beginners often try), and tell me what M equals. 2.63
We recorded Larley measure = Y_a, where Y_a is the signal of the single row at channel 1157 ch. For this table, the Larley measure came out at 2.51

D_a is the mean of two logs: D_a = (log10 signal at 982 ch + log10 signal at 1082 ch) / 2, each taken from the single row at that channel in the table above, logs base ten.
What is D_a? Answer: 0.359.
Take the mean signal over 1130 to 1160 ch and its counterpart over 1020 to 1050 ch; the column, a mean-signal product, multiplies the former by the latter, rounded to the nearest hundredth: 6.38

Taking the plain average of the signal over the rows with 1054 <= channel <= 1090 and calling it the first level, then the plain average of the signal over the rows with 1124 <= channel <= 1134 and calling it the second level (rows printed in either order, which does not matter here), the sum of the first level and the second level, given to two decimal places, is 5.18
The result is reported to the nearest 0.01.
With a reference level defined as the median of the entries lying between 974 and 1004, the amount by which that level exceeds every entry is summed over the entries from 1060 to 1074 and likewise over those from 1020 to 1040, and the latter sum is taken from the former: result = -0.42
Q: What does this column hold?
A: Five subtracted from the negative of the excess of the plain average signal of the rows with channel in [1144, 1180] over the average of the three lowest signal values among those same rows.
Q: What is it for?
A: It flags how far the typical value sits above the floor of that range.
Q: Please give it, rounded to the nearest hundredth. -5.06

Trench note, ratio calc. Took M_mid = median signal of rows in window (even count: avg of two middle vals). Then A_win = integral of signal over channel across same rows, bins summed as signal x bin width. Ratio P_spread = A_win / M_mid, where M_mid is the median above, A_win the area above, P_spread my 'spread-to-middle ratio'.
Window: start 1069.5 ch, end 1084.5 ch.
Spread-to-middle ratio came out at 15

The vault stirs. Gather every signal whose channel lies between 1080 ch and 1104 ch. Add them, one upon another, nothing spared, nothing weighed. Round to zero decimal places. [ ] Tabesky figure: 13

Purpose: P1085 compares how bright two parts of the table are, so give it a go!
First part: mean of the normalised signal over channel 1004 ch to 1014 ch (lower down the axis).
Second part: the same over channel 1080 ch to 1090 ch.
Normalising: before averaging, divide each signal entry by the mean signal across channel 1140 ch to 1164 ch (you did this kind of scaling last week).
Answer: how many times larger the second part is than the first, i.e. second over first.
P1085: 1.03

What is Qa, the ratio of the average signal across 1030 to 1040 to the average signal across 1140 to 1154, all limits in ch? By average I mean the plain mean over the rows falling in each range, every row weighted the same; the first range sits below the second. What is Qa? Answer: 0.93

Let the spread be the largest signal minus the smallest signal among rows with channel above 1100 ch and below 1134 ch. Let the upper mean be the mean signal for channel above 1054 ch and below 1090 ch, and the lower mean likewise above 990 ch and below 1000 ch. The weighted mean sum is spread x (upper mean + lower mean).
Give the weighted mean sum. 1.69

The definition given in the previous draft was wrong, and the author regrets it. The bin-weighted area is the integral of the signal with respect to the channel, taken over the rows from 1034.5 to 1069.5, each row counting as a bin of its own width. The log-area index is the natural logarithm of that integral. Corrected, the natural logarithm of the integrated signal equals 4.48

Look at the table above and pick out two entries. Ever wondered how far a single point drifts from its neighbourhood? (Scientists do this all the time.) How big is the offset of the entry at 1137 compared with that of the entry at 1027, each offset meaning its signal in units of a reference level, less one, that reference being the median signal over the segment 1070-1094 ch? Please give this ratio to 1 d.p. -2.7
